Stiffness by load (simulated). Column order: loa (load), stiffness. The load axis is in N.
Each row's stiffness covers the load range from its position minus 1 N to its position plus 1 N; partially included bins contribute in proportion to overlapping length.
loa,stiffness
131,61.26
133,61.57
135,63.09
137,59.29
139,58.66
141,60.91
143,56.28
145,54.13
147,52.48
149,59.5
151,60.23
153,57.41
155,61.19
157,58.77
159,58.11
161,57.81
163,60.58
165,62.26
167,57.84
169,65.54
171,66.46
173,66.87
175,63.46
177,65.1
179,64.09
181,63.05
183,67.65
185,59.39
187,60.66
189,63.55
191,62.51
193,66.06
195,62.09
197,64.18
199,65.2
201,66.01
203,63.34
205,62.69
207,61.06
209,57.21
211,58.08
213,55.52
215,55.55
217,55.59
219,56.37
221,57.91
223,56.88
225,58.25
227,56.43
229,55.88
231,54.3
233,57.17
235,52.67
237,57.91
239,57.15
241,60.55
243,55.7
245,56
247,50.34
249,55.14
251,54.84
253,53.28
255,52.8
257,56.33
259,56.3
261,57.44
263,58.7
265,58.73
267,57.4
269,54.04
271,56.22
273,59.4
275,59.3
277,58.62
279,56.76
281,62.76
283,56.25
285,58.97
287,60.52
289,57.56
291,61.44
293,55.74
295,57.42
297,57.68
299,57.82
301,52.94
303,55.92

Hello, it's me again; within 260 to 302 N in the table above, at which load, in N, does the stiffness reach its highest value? 281 N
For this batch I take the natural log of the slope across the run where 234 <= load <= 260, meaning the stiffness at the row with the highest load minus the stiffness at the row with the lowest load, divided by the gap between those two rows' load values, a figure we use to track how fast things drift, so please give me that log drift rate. -1.89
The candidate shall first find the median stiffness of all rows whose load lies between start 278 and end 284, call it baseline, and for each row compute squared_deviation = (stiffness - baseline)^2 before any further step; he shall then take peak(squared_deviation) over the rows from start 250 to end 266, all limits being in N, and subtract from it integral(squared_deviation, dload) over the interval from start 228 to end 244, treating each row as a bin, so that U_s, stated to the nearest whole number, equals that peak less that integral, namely -66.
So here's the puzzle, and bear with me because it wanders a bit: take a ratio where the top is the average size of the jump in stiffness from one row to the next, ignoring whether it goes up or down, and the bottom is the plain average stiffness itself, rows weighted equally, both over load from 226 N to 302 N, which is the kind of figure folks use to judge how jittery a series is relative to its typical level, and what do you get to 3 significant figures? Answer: 0.0437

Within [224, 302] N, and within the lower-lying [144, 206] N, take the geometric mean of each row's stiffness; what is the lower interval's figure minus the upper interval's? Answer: 5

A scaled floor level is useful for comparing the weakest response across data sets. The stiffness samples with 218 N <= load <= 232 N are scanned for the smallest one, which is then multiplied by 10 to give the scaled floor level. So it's 543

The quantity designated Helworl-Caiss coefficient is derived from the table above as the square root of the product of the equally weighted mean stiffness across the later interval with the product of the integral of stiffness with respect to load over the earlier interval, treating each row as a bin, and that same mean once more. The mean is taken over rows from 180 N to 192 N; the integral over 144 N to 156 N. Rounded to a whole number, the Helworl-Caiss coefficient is 1650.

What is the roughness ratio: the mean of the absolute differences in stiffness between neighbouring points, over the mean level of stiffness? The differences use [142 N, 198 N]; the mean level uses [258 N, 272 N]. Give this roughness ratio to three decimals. 0.048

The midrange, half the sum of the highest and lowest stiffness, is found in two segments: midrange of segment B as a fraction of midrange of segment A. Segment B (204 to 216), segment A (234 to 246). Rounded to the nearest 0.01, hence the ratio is 1.04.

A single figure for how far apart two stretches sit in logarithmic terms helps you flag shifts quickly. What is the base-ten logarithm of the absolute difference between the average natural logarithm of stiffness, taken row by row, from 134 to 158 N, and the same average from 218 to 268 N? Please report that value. -1.40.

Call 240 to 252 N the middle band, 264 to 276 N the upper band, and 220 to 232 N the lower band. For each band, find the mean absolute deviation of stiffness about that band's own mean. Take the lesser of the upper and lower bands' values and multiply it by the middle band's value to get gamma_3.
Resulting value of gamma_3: 2.1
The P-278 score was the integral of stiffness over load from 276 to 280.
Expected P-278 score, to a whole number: 231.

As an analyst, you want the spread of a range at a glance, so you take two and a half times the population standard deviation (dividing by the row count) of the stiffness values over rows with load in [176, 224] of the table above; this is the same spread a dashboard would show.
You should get 9.3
